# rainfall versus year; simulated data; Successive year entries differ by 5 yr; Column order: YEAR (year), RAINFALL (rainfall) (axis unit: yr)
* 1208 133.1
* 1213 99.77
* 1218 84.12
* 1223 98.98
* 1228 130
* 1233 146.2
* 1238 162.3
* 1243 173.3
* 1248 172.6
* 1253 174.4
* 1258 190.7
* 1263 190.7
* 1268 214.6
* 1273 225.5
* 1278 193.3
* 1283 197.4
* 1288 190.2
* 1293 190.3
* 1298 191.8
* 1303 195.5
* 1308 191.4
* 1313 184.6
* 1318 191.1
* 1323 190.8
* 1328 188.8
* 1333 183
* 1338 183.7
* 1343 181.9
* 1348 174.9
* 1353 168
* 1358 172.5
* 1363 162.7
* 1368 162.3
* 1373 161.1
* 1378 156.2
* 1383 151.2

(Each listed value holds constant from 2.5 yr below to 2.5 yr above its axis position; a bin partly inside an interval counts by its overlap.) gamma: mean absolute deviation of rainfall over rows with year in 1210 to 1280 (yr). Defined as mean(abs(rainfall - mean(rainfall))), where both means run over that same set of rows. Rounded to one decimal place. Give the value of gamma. 35.3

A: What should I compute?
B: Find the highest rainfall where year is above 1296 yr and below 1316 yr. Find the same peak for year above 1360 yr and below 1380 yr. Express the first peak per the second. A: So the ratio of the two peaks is 1.20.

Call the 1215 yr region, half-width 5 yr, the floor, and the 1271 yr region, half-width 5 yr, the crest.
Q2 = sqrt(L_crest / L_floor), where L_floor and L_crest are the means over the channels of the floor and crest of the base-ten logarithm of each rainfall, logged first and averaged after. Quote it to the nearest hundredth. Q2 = 1.09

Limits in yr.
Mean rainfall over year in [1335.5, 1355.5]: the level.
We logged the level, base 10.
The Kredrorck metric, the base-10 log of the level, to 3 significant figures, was 2.25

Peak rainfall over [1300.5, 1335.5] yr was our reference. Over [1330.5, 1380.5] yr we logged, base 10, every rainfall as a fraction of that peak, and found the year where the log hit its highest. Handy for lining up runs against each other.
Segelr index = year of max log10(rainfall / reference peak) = 1338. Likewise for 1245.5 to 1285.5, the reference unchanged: 1273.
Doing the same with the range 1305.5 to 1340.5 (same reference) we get 1308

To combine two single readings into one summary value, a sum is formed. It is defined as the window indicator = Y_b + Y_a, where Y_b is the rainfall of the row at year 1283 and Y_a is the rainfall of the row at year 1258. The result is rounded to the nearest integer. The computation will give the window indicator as 388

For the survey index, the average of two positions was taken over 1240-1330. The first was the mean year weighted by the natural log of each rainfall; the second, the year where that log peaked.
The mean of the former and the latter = 1279.3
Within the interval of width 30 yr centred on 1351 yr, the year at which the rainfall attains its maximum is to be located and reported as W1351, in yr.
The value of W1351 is 1338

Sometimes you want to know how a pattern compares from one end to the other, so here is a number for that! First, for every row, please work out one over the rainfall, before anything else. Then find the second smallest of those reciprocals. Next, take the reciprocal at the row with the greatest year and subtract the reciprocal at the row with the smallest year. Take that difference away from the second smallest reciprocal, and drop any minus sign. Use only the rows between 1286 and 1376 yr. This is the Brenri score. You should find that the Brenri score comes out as 0.0043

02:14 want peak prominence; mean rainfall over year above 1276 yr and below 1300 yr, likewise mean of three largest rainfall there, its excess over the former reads 2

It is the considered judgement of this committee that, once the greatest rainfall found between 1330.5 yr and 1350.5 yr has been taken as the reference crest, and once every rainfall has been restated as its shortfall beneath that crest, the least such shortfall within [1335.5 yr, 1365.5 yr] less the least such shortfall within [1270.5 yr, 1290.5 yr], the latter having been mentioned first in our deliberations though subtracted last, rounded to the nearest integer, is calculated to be 42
